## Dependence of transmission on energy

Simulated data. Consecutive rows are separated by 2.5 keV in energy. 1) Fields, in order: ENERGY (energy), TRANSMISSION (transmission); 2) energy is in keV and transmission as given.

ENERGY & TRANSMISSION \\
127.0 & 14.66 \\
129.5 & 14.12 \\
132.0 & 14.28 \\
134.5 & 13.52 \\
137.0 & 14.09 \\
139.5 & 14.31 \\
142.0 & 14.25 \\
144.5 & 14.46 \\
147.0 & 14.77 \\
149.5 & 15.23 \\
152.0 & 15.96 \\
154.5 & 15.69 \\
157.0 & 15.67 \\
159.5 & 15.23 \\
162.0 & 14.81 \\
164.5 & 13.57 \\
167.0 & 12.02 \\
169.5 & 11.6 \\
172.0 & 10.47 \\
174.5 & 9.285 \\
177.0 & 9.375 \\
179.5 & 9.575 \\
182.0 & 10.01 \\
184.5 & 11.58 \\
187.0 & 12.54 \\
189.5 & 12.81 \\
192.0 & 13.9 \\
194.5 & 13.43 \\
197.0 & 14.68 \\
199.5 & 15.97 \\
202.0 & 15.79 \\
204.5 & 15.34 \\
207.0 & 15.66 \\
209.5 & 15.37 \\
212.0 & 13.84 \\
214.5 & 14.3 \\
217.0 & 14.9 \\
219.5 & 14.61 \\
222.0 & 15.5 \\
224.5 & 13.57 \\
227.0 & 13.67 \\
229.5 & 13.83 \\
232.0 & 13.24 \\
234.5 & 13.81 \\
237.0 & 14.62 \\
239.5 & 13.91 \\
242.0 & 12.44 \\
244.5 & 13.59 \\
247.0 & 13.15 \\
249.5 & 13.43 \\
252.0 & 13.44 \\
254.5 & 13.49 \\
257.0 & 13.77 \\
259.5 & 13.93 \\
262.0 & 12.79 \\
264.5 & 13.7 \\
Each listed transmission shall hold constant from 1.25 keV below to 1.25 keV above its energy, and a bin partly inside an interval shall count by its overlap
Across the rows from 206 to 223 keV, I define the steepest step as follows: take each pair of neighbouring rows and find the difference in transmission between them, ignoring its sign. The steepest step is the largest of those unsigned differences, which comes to 1.53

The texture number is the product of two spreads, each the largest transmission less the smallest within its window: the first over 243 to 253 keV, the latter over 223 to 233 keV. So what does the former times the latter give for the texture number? 0.3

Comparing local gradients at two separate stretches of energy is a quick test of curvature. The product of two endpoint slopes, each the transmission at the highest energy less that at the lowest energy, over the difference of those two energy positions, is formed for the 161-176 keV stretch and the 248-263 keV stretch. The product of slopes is 0.02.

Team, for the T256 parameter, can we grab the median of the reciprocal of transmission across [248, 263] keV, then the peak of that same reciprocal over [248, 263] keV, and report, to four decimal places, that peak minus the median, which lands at 0.0039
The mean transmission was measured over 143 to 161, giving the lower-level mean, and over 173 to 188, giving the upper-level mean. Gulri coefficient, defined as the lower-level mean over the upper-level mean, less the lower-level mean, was -13.8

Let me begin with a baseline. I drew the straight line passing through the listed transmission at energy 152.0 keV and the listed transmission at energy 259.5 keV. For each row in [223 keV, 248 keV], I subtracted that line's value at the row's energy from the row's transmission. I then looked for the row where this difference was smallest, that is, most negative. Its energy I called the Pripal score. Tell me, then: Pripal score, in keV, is 242.0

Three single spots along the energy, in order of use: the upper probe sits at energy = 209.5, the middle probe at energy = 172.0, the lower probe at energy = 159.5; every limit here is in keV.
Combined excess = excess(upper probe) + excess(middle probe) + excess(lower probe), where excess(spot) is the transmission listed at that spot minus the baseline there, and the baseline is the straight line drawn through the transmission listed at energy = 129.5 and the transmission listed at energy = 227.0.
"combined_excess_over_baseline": -0.6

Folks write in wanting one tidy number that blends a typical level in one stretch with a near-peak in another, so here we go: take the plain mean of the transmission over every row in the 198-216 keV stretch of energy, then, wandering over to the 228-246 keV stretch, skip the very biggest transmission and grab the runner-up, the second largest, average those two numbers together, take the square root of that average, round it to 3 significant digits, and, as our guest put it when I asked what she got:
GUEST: 3.81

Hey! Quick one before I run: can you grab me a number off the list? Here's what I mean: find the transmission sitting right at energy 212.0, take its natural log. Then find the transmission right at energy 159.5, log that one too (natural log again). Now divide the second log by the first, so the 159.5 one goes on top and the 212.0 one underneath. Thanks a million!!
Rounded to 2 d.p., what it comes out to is 1.04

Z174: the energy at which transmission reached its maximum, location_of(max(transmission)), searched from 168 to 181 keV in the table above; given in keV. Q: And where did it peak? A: 169.5 keV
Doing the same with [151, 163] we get 152.0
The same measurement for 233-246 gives 237.0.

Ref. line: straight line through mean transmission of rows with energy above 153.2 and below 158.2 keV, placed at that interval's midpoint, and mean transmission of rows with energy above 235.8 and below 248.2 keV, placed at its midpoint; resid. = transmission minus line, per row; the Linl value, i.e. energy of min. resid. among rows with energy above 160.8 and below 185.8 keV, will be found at 174.5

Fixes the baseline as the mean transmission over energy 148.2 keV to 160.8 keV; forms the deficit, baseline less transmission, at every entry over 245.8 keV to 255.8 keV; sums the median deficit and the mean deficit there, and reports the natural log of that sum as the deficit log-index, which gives 1.5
